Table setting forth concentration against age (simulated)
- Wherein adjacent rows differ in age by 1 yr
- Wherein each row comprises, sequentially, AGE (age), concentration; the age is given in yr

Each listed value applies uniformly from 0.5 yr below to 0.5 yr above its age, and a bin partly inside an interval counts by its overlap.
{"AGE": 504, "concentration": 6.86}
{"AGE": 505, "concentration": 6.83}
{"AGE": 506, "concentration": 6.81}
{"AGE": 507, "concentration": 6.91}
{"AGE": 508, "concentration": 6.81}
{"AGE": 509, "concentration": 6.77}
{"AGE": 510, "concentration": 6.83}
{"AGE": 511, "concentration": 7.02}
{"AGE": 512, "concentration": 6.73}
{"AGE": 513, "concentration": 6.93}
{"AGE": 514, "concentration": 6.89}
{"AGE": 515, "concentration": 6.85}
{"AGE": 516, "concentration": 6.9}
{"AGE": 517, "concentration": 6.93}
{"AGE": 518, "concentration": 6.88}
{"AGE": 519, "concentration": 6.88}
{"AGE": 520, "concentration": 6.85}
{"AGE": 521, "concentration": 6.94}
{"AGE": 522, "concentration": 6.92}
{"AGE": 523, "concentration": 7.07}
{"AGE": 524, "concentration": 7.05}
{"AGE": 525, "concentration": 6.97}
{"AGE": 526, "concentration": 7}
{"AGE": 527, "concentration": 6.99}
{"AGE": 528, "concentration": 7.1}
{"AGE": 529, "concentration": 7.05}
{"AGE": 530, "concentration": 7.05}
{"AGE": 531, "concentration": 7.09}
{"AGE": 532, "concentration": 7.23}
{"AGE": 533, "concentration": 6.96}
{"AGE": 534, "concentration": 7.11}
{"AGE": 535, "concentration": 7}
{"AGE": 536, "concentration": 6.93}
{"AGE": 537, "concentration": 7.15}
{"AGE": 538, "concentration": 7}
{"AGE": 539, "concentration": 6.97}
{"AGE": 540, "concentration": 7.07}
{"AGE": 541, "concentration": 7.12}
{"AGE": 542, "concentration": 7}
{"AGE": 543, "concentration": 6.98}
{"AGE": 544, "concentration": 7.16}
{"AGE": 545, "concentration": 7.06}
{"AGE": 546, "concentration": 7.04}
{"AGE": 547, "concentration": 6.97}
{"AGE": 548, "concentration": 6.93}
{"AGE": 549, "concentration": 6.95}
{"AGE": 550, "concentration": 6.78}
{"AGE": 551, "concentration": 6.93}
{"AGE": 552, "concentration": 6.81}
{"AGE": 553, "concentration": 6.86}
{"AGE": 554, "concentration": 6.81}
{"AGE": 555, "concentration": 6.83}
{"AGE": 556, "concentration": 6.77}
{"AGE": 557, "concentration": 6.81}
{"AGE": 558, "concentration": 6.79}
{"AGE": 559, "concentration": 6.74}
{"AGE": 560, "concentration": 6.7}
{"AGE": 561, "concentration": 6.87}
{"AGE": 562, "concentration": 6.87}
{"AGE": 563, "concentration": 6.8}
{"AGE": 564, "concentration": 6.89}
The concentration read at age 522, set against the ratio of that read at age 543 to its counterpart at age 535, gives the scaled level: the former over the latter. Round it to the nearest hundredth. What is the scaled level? 6.94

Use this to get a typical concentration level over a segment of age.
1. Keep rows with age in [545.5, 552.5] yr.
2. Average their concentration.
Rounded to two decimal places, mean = 6.92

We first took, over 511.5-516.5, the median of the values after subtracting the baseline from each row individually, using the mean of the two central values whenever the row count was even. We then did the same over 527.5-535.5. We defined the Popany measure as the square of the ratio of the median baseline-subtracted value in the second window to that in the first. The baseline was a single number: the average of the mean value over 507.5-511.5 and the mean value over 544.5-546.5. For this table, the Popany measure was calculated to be 3.3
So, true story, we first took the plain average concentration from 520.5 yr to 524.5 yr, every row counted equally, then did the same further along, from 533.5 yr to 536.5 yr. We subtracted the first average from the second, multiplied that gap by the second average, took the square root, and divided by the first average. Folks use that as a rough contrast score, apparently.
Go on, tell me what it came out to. 0.051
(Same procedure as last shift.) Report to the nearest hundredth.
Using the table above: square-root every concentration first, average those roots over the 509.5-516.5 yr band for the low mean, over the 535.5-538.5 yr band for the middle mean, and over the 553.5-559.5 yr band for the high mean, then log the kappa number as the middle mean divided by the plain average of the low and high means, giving 1.01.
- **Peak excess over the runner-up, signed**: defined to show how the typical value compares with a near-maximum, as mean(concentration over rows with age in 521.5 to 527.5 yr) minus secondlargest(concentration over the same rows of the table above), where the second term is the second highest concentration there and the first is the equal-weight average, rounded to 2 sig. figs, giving -0.050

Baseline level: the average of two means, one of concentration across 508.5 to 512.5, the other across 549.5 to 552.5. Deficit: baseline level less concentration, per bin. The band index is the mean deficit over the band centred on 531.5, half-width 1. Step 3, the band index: -0.32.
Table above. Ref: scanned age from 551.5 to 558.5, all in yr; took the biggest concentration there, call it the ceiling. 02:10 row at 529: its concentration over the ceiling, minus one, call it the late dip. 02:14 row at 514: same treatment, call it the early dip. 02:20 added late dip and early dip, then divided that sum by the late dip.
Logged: 1.2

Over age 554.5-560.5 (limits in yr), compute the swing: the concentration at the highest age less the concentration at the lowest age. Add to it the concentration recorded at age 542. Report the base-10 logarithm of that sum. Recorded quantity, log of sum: 0.8370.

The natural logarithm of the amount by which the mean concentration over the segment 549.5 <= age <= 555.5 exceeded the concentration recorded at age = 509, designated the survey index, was -2.7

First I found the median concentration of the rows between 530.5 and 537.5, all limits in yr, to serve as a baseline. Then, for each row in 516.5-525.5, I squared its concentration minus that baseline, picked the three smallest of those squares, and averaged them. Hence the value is 0.0055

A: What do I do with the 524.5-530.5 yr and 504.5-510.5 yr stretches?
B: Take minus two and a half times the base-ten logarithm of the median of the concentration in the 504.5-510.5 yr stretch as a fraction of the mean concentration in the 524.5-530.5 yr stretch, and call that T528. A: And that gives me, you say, 0.032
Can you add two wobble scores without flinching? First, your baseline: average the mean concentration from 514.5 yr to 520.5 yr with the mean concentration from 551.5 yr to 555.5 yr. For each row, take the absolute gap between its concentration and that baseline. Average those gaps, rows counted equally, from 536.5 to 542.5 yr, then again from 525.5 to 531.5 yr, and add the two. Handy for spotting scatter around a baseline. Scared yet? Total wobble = 0.39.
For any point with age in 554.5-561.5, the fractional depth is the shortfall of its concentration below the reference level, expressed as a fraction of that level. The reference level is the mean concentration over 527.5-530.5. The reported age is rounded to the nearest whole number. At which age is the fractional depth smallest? 561 yr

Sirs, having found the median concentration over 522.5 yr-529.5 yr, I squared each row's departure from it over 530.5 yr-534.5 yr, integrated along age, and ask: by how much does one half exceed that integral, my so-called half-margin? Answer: 0.454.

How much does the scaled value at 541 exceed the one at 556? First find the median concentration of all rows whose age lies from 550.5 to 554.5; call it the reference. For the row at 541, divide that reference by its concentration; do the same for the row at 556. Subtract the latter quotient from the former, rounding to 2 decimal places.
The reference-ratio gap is -0.05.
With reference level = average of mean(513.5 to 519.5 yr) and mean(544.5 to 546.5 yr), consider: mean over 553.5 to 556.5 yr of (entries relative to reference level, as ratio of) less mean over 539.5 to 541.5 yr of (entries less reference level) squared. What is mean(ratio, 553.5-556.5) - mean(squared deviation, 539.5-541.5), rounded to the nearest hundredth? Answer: 0.96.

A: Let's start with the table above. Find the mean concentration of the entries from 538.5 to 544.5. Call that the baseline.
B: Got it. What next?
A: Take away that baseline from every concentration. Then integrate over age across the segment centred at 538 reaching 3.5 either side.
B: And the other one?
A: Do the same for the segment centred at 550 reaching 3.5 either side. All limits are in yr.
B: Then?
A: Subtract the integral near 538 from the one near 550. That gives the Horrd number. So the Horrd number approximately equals -1.0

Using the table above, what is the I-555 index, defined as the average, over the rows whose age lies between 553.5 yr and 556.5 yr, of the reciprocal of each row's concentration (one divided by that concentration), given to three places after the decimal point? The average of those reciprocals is 0.147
